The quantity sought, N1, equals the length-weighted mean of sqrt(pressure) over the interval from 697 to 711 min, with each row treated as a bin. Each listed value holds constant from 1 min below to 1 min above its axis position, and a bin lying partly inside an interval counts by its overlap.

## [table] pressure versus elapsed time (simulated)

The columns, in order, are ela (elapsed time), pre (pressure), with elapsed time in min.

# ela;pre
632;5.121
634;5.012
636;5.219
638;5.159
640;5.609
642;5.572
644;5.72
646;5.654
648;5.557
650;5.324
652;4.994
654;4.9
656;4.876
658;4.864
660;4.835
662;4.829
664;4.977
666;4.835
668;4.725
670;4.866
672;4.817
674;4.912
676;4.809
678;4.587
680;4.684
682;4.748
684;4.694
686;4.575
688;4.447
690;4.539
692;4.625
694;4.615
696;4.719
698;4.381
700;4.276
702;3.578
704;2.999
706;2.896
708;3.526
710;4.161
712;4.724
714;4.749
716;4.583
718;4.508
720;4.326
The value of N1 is 1.91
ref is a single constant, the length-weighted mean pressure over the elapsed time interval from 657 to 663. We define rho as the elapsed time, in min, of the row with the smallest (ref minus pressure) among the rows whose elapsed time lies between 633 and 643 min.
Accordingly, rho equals 640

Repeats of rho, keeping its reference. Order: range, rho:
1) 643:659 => 644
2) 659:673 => 664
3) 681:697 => 682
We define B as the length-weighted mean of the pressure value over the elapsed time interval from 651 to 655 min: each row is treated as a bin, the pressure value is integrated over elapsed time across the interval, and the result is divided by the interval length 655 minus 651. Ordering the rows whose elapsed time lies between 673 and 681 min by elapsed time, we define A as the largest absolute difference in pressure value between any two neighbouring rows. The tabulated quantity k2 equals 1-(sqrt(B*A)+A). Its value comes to -0.3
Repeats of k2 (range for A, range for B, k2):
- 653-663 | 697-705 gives 0.6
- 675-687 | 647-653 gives -0.3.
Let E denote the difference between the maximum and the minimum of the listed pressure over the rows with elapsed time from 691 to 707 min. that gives 1.8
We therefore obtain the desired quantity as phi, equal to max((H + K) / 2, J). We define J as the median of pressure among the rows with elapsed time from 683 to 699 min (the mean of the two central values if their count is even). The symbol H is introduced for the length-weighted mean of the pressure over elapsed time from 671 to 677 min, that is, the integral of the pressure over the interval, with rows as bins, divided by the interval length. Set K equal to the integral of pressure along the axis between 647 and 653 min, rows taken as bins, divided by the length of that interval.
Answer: 5.1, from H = 4.8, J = 4.6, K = 5.3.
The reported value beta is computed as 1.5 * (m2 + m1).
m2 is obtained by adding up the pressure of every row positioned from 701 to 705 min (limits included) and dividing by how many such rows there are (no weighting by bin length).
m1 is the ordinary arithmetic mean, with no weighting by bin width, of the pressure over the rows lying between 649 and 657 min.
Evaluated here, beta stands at 12.5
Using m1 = 5.02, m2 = 3.3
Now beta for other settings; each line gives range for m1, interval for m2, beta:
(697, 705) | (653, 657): 13.0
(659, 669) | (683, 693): 14.1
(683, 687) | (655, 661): 14.2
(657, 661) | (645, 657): 15.1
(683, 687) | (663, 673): 14.2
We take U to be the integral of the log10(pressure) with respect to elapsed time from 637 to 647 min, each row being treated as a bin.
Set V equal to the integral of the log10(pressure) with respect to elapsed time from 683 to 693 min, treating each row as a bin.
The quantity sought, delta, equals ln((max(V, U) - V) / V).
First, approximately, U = 7.43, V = 6.60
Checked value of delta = -2.1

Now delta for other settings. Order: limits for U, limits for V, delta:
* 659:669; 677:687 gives -3.7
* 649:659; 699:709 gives -1.2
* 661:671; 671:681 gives -4.5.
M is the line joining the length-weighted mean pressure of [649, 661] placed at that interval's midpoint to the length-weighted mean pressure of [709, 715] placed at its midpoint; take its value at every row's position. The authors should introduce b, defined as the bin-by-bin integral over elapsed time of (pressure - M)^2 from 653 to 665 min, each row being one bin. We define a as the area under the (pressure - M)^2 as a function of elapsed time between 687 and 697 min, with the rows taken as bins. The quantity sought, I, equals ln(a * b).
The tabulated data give -4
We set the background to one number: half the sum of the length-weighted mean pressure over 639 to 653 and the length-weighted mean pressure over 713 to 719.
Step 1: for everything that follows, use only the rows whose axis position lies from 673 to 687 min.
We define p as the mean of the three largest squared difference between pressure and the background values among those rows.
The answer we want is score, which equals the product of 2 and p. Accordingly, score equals 0.4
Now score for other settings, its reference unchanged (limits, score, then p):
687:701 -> 0.9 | 0.47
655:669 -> 0.1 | 0.07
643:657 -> 0.7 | 0.35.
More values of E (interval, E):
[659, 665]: 0.1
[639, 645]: 0.1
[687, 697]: 0.3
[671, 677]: 0.1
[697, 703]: 0.8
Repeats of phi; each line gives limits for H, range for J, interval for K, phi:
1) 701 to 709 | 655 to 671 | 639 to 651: 4.8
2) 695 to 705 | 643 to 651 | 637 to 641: 5.6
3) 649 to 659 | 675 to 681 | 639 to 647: 5.3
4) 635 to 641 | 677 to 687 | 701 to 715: 4.7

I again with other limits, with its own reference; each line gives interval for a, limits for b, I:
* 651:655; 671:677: -9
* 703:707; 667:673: -1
